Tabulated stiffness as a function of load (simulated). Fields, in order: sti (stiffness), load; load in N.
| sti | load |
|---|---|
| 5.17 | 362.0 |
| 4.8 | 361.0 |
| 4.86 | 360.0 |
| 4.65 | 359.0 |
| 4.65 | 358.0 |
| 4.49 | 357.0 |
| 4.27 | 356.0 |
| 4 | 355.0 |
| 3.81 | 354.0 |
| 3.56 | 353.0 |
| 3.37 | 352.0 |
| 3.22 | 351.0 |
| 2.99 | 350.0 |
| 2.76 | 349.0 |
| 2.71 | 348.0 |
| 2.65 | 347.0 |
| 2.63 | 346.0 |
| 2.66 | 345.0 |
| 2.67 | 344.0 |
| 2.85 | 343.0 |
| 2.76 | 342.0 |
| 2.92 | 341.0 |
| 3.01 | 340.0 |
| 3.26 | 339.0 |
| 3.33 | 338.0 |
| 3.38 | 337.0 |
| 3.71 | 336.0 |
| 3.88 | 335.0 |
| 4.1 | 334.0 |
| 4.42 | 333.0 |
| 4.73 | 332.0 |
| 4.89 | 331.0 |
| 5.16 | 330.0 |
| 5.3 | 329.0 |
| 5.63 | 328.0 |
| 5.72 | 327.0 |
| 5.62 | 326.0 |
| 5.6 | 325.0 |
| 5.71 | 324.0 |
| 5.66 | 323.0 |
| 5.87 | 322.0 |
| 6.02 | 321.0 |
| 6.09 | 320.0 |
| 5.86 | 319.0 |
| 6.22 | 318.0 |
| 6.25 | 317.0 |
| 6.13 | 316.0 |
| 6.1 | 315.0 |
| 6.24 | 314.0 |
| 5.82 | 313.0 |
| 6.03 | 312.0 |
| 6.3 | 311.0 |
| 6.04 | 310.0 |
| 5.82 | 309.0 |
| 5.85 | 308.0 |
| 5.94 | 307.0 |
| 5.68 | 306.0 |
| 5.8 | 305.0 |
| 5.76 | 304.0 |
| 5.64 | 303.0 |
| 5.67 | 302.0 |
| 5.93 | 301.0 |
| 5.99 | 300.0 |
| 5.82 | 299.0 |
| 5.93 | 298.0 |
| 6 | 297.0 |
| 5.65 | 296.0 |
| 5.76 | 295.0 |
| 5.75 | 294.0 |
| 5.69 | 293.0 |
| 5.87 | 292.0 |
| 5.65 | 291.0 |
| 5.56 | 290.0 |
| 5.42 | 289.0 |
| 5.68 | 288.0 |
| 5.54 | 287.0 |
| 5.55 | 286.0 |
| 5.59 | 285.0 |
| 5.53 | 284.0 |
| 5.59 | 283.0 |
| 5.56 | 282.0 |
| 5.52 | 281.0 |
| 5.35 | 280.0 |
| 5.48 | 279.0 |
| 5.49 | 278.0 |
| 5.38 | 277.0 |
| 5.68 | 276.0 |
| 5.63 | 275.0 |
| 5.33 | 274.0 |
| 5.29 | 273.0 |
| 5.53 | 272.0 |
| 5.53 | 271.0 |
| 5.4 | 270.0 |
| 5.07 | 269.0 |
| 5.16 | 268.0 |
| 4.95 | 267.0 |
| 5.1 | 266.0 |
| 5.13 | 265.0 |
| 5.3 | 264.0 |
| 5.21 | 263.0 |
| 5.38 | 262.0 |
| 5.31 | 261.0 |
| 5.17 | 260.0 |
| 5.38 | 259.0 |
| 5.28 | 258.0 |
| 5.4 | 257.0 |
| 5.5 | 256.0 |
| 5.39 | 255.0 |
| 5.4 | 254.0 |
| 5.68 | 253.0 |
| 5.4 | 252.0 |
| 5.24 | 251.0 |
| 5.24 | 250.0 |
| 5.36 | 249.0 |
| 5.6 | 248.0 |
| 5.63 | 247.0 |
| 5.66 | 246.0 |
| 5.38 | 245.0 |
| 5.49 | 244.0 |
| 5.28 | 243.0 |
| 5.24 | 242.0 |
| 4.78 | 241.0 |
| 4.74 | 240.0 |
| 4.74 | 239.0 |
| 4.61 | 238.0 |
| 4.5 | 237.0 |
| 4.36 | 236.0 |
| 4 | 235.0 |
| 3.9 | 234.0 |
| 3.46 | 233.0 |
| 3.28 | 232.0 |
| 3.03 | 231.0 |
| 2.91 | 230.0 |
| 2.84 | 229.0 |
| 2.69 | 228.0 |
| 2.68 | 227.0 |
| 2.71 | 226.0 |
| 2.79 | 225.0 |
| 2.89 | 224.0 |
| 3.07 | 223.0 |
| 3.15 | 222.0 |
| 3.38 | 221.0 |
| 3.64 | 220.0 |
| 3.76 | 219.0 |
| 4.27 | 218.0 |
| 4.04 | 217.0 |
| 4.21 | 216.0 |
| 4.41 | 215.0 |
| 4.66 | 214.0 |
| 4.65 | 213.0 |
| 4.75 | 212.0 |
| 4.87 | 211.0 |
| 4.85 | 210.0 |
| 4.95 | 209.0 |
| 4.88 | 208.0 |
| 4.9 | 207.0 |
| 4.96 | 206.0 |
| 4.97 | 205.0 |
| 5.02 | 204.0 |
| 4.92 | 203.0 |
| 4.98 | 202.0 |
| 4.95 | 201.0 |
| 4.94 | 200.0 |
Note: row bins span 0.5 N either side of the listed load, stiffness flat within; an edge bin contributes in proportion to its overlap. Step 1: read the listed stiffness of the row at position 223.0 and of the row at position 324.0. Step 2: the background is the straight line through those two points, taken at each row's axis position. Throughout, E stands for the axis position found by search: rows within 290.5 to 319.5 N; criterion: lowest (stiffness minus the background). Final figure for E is 319.0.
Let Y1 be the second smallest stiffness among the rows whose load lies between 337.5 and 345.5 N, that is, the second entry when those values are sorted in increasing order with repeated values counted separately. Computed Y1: 2.67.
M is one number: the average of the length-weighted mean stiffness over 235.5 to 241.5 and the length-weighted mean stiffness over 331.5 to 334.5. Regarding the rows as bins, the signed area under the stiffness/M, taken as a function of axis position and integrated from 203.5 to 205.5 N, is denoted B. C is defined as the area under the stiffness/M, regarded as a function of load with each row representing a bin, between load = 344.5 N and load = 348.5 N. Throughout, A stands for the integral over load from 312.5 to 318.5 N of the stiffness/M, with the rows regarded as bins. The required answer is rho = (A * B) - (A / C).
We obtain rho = 15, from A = 8.1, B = 2.21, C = 2.4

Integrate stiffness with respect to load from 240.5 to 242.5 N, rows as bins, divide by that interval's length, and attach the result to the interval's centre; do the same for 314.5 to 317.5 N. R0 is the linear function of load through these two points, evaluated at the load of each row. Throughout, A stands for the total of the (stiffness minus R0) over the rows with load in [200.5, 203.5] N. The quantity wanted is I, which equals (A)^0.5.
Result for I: 1.28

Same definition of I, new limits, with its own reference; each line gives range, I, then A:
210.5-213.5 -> 0.78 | 0.6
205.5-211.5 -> 1.55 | 2.4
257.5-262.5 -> 0.21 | 0.0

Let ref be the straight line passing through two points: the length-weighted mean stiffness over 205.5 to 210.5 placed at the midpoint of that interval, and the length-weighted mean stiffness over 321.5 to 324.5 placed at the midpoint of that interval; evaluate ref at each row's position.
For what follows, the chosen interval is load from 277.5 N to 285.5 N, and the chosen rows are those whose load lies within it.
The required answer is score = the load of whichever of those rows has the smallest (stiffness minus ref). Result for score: 280.0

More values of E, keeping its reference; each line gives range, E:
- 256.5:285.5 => 267.0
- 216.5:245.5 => 228.0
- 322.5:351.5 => 347.0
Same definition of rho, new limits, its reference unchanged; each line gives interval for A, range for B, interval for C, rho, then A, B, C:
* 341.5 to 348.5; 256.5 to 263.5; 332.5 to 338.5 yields 34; 4.2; 8.22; 5.0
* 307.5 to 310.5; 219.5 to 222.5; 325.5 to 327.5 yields 7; 3.9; 2.25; 2.5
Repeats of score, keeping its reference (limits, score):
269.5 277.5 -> 273.0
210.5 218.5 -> 217.0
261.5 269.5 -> 267.0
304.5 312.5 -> 306.0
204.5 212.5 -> 212.0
